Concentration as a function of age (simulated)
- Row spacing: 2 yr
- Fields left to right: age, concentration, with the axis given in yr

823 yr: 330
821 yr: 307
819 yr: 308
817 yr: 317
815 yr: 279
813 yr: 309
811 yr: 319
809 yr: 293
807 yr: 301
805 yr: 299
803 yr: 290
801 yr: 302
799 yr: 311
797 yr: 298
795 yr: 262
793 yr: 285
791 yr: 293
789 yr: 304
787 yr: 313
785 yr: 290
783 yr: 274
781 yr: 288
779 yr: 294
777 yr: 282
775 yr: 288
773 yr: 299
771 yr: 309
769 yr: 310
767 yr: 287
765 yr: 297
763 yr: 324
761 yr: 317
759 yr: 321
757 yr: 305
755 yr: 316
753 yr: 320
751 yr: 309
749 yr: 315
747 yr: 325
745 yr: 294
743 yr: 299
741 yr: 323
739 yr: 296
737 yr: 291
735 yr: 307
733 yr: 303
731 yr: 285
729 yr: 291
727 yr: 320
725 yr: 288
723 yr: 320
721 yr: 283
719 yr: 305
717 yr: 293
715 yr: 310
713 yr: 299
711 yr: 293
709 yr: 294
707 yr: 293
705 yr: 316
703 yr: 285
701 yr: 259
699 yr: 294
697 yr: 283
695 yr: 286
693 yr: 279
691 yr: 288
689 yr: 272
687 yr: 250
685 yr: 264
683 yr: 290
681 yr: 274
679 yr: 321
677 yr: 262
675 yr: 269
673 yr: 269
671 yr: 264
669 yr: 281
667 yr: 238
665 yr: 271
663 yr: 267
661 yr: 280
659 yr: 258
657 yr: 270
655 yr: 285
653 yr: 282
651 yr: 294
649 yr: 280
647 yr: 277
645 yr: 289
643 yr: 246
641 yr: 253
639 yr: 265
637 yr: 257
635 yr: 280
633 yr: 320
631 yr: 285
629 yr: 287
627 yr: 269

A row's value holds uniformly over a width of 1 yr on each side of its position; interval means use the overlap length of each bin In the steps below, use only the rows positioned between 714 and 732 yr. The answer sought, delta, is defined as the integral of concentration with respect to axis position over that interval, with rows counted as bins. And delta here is 5390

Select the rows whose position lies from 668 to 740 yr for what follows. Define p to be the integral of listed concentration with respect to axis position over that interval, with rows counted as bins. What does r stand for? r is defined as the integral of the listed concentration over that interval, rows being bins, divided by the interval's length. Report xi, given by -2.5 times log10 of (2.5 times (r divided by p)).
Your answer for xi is 3.6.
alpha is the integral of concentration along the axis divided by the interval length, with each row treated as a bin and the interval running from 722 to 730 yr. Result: 305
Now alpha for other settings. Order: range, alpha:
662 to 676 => 266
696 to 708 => 288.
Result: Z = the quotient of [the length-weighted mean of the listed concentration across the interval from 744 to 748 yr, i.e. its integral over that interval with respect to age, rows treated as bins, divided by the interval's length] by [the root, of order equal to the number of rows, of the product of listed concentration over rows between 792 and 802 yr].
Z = 1.06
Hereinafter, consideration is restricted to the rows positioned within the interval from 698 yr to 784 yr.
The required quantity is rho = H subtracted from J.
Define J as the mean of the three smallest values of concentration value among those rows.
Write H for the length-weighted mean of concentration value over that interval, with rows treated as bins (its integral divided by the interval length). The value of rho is -29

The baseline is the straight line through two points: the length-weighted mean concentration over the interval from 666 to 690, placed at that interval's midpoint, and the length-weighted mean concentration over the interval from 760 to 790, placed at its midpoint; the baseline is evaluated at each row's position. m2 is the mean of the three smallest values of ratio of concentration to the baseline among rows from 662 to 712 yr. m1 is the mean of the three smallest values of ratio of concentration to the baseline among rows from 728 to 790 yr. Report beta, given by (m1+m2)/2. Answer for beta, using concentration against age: 0.92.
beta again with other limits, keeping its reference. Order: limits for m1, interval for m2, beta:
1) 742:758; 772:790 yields 0.98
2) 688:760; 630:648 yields 0.97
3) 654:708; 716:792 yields 0.92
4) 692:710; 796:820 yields 0.96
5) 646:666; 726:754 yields 1.00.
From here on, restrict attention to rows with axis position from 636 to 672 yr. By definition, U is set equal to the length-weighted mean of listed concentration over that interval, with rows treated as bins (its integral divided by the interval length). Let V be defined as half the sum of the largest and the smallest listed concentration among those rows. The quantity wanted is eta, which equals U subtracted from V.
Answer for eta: -3.8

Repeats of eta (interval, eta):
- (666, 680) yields 7.5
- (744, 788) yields -4.0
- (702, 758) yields 1.2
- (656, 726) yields -2.4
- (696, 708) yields -0.8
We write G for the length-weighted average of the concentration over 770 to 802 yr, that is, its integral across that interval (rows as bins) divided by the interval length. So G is 293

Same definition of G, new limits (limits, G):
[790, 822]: 298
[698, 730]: 296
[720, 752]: 303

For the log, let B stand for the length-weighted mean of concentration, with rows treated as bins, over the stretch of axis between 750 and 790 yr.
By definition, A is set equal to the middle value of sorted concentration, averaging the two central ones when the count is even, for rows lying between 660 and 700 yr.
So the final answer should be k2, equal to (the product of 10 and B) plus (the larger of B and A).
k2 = 3326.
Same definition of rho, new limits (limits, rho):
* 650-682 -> -21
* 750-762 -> -5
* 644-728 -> -35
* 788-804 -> -14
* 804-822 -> -13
